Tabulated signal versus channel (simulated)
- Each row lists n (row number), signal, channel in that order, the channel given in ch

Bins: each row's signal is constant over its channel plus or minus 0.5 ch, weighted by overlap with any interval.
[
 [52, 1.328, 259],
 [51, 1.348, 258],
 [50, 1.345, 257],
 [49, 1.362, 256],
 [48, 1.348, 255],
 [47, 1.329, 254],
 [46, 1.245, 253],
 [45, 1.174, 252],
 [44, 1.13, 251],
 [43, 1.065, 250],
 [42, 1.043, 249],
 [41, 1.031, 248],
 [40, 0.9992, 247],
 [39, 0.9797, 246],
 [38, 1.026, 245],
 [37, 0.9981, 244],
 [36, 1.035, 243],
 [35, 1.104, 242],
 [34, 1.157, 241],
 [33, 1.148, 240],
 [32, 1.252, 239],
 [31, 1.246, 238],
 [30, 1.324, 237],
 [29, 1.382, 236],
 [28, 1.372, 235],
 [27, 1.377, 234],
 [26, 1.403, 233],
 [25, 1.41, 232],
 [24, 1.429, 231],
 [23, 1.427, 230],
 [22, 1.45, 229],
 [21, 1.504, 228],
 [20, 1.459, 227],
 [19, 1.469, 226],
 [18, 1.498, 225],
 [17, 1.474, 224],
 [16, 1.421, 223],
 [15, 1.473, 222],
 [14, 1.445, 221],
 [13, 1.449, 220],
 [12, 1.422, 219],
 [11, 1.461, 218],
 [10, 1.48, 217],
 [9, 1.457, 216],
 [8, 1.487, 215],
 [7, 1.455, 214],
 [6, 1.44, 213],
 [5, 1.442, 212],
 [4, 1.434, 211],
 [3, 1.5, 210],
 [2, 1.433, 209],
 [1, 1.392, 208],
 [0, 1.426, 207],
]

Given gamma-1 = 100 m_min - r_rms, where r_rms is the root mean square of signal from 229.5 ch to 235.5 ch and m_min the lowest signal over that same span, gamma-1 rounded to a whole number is 136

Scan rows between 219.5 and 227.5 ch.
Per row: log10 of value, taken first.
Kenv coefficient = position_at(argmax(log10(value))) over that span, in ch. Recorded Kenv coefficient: 225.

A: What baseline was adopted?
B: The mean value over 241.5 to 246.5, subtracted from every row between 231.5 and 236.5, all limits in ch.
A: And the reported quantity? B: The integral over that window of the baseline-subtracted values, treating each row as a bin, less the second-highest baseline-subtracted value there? 1.4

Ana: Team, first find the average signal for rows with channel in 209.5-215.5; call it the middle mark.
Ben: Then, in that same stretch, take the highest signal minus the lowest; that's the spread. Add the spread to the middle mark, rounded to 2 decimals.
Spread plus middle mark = 1.53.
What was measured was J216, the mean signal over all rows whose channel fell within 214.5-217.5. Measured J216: 1.47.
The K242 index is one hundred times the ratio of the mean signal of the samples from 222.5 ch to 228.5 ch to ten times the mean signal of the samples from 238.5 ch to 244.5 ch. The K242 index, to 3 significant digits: 13.2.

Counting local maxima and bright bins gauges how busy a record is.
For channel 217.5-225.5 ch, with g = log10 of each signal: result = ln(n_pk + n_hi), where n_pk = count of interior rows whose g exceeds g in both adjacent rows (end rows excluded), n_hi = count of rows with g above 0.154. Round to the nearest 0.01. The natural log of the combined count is 2.08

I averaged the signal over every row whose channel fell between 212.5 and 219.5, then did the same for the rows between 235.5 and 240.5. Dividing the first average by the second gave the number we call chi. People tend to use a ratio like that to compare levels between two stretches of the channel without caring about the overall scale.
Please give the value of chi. 1.15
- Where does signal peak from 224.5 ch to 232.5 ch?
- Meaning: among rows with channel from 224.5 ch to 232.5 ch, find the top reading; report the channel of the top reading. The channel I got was 228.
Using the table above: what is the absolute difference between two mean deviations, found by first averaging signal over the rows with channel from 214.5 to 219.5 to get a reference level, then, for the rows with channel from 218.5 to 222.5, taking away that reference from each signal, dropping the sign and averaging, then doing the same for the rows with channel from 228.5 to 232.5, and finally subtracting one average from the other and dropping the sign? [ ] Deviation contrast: 0.01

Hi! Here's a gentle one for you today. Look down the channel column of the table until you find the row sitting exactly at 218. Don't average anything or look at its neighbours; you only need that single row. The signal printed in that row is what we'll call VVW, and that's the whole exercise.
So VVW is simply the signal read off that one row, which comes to 1.461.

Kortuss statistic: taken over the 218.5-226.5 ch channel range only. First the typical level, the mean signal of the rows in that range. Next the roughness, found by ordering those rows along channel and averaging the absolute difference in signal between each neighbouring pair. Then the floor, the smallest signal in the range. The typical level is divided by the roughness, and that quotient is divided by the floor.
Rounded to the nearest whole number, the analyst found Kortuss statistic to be 33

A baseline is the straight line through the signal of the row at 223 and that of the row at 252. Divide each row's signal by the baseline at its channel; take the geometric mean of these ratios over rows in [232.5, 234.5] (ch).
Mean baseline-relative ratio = 1.04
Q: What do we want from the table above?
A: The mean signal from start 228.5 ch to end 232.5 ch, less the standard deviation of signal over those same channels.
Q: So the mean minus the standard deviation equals 1.41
